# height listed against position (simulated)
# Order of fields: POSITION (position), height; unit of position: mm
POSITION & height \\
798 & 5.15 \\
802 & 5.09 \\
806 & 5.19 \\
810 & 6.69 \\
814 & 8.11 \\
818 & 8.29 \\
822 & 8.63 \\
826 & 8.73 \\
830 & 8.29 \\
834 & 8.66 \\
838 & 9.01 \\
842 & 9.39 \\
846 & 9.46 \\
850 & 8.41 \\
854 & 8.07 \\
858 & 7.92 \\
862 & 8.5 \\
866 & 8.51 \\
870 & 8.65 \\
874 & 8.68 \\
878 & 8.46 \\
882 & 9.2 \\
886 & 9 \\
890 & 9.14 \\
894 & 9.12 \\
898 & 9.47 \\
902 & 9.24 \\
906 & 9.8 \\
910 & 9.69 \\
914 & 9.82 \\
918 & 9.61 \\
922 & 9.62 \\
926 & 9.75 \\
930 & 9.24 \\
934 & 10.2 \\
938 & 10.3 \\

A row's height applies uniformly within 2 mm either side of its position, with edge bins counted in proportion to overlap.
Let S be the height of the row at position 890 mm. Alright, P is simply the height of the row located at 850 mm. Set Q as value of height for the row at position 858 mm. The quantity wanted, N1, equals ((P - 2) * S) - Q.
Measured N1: 51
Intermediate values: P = 8.41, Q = 7.92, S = 9.14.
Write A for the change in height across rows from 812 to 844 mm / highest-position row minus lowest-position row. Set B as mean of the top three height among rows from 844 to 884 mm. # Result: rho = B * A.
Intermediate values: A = 1.28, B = 9.11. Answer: 11.7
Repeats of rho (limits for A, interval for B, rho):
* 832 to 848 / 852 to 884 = 7.1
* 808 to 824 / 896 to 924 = 19.0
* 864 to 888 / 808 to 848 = 4.6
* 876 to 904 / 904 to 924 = 7.6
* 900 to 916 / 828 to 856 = 5.4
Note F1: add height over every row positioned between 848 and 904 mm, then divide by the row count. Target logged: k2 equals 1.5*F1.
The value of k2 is 13.1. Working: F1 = 8.74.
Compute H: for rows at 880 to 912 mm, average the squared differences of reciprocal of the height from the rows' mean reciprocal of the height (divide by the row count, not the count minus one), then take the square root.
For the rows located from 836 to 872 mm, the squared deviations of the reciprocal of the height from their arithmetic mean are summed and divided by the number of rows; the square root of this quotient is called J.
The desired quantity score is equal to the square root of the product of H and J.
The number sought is 0.0045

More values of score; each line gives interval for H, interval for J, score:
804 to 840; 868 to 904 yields 0.0098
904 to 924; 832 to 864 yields 0.0026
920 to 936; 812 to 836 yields 0.0034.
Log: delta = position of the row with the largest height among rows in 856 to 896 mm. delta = 882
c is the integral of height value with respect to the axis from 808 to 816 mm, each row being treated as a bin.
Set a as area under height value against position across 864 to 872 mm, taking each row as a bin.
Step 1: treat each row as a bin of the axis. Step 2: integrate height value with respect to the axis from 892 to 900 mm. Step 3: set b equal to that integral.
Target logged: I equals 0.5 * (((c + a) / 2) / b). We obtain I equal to 0.43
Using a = 69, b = 74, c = 59.2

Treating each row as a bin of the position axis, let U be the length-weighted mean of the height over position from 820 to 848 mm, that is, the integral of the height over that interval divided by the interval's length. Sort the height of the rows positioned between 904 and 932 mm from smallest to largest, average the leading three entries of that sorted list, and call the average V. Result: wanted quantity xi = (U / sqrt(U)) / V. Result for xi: 0.314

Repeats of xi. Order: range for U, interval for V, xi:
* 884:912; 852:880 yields 0.375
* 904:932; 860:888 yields 0.366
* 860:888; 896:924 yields 0.313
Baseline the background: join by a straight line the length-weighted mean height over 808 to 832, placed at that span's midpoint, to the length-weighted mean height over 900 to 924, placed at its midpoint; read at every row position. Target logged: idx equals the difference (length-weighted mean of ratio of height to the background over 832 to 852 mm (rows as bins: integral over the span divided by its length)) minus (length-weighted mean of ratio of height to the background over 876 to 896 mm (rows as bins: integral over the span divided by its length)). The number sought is 0.08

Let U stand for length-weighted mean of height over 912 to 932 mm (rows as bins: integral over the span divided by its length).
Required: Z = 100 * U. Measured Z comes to 961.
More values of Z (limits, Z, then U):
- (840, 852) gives 909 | 9.1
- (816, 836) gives 852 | 8.5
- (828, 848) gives 896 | 9.0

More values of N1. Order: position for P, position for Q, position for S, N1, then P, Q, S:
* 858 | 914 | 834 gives 41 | 7.92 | 9.82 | 8.66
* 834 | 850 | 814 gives 46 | 8.66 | 8.41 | 8.11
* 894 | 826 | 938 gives 65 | 9.12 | 8.73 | 10.3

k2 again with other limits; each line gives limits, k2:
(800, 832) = 11.1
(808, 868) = 12.7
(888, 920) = 14.2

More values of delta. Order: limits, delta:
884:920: 914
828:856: 846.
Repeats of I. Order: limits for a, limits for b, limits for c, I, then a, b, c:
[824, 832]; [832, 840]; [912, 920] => 0.52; 68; 71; 77.7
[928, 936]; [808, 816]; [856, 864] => 0.61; 78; 59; 65.7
